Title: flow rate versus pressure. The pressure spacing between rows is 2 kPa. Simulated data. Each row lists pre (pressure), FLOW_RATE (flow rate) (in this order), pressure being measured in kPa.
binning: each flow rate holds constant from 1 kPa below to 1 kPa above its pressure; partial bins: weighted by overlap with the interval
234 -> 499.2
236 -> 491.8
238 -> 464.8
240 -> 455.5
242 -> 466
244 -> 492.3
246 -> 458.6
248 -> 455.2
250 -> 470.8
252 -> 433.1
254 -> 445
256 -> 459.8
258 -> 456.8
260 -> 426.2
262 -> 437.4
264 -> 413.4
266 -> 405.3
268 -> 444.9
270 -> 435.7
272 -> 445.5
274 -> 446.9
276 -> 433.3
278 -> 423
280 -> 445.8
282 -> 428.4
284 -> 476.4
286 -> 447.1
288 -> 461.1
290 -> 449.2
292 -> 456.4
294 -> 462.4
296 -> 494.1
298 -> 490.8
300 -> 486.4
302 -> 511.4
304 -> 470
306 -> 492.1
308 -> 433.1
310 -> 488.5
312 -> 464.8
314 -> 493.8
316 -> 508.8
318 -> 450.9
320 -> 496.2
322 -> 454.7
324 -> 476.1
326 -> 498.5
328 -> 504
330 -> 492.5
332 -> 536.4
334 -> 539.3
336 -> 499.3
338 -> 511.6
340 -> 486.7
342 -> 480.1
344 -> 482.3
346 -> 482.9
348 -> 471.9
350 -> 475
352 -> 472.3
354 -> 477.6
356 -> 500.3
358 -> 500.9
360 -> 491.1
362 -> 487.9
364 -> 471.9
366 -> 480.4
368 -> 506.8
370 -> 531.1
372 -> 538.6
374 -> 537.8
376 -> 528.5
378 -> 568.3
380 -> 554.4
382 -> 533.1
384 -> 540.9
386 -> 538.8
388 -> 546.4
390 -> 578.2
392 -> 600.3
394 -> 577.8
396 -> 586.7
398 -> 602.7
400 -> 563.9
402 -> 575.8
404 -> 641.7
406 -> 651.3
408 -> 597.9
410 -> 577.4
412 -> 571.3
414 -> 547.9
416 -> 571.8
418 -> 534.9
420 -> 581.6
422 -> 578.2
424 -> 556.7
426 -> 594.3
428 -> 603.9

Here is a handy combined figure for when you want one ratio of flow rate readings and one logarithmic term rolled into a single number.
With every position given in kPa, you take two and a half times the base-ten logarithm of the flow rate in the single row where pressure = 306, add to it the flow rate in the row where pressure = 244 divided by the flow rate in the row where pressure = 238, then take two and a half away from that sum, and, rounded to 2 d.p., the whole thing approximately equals 5.29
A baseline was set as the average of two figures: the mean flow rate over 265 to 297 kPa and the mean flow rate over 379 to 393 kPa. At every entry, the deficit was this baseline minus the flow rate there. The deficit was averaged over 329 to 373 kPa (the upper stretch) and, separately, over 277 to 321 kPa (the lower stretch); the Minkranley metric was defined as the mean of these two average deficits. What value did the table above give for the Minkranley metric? 19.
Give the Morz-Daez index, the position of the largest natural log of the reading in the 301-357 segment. 334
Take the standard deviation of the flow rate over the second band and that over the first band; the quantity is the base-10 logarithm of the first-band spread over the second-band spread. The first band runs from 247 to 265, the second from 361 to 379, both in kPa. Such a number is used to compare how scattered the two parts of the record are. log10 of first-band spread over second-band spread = -0.24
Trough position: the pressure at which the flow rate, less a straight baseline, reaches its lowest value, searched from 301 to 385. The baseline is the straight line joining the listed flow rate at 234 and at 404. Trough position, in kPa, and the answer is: 364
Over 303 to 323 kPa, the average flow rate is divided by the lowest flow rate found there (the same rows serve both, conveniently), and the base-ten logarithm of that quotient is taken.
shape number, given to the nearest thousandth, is 0.040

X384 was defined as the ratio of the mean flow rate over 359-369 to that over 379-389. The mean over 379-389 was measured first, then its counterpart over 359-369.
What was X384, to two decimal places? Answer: 0.90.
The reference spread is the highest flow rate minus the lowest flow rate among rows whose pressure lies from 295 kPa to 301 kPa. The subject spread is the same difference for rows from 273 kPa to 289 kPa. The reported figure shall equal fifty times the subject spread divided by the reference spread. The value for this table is 347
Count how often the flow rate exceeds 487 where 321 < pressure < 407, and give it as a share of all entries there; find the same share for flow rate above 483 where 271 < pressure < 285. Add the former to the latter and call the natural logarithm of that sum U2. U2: -0.33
